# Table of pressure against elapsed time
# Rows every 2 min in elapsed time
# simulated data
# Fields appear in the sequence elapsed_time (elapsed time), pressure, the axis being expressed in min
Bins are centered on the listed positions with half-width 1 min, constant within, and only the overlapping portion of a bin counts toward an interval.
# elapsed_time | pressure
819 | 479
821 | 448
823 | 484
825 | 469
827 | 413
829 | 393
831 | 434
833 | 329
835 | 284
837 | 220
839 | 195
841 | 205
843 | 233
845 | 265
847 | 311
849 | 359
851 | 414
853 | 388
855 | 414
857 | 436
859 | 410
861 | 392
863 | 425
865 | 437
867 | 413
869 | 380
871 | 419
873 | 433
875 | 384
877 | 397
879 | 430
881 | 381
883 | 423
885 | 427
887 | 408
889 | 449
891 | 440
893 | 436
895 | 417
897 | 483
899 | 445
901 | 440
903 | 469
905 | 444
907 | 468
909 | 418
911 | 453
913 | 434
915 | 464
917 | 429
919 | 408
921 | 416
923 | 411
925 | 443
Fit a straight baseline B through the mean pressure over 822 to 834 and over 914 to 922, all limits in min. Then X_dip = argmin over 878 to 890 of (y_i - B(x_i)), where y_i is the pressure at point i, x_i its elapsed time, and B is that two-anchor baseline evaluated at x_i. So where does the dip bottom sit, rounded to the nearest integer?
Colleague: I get 881 min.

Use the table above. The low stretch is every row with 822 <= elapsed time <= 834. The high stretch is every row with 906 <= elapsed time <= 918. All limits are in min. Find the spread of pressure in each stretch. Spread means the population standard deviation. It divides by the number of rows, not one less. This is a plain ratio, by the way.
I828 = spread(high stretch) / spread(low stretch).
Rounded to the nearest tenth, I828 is 0.4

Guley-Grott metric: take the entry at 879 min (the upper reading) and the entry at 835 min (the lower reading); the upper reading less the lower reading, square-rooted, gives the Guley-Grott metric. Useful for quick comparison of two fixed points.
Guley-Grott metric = 12.1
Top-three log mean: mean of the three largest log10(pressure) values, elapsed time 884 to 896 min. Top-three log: 2.65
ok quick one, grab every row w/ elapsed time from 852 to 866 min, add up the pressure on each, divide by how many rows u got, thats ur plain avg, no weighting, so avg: 415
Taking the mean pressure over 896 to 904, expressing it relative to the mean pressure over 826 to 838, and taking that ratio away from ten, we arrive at 8.67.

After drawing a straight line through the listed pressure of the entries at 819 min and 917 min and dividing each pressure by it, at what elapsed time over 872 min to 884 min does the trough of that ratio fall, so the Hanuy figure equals 881 min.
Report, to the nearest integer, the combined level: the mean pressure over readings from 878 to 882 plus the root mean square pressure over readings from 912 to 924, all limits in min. 833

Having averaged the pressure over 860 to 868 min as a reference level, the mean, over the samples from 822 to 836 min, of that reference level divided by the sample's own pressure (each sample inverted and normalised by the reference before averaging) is 1.07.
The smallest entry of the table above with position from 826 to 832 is 393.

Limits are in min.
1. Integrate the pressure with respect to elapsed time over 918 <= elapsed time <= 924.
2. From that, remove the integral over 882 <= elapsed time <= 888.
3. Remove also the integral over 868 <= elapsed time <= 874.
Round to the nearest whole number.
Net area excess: -2510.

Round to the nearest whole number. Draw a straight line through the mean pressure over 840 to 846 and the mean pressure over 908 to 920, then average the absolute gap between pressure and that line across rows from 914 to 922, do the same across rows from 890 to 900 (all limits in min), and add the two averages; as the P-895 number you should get 93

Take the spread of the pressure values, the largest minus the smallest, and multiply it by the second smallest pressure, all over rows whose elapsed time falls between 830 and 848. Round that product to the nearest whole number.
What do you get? 48995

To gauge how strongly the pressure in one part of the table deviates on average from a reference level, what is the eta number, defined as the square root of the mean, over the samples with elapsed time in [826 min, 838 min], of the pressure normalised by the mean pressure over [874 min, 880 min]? 0.93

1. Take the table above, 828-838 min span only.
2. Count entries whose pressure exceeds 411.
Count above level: 1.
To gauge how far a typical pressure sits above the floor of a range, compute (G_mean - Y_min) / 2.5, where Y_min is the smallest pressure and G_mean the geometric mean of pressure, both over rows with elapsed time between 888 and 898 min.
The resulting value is 11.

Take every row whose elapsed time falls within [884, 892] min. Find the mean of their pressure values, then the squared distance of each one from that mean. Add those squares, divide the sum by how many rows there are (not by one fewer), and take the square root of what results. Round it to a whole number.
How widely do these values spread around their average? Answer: 15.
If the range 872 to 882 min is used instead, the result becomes 22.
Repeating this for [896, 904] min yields 18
